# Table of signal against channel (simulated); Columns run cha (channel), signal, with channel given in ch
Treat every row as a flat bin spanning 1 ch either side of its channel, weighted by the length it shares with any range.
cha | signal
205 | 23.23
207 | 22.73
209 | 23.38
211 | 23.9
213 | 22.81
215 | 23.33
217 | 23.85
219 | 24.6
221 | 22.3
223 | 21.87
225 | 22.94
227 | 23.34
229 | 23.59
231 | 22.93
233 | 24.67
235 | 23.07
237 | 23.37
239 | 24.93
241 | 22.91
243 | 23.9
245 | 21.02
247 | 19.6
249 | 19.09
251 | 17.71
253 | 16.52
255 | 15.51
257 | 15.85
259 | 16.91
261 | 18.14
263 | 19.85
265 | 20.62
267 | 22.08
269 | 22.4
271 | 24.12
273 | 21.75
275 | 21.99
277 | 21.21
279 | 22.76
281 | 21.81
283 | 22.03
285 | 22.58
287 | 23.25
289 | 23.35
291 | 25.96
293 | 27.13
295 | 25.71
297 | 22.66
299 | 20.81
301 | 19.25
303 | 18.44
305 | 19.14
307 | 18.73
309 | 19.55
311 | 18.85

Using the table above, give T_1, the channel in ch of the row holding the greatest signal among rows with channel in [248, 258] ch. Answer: 249 ch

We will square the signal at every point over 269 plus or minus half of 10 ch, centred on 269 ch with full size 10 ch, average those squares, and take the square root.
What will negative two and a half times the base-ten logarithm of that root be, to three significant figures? -3.37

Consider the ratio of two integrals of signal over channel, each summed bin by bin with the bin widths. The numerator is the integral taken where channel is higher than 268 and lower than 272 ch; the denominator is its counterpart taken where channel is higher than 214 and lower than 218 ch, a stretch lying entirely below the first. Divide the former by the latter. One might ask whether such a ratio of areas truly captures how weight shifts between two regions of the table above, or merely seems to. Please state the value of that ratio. 0.99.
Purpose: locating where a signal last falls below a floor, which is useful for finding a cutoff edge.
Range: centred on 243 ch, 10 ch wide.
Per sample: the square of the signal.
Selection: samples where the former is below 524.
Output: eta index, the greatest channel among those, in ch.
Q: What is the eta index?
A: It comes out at 247 ch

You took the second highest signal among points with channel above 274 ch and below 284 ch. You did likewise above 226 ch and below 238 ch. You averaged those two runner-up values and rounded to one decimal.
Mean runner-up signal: 22.8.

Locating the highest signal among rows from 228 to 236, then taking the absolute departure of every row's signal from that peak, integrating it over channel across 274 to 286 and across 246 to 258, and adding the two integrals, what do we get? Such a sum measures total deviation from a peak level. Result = 119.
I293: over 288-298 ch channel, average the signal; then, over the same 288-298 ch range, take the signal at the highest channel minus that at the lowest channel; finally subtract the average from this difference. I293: -26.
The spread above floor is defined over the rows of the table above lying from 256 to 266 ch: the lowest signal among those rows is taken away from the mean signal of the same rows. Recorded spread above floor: 2.4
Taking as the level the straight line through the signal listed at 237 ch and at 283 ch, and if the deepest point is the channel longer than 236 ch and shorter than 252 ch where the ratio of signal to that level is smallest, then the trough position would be 251 ch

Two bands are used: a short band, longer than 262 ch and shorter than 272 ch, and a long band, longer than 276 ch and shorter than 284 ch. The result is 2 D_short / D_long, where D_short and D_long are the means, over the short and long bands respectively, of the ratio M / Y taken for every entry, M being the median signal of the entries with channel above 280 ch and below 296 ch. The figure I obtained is 2.02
